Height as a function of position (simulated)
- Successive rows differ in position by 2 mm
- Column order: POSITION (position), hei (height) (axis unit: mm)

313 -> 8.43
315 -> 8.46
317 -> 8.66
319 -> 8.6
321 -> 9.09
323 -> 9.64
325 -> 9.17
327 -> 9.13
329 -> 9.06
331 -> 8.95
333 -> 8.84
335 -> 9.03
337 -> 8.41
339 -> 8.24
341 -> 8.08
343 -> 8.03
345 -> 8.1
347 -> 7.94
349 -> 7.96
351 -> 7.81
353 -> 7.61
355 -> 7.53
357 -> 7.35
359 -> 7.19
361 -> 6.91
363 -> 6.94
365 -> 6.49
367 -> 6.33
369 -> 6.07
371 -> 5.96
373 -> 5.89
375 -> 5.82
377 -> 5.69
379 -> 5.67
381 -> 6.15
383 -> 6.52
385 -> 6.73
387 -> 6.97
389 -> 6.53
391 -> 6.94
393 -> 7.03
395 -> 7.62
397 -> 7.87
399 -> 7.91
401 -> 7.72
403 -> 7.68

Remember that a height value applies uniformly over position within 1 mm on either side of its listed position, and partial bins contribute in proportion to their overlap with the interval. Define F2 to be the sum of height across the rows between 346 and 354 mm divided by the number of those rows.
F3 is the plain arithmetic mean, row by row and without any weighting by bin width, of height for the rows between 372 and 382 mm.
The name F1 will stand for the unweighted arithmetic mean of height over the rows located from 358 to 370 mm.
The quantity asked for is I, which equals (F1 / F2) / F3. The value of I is 0.145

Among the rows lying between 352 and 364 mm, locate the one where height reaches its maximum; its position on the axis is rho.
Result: 353 mm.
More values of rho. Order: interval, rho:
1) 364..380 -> 365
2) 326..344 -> 327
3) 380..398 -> 397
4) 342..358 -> 345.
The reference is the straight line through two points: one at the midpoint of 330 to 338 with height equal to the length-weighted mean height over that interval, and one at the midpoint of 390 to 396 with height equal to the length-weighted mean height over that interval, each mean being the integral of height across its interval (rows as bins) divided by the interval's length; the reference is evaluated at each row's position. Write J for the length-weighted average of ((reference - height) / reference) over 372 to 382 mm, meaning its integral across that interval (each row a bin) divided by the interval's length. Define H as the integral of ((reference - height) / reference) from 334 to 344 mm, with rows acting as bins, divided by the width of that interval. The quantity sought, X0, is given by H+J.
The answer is 0.27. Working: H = 0.04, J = 0.23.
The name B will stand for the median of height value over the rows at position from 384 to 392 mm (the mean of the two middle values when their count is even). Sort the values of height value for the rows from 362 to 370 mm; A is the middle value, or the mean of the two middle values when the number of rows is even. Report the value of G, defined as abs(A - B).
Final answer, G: 0.4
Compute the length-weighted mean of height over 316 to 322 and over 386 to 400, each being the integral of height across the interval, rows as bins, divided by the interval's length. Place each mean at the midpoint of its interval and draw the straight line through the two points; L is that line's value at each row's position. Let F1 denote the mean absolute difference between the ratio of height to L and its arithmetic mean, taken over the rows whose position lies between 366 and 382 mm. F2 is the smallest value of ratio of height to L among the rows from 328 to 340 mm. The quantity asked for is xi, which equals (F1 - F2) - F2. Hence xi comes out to -1.95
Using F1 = 0.021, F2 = 0.98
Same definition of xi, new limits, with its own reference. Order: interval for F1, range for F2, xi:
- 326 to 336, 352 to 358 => -1.83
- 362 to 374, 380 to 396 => -1.60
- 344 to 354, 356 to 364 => -1.73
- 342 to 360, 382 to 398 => -1.72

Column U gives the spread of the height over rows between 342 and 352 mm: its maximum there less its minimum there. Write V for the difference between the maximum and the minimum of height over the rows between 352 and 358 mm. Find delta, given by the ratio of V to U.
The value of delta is 0.9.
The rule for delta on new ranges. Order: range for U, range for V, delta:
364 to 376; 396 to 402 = 0.3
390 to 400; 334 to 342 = 1.0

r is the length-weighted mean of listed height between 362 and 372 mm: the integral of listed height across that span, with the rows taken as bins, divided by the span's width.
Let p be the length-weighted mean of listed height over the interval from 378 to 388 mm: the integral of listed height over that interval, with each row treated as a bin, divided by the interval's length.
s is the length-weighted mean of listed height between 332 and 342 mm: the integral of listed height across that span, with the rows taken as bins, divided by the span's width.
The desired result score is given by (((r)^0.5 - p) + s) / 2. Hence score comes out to 2.3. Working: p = 6.4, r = 6.36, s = 8.5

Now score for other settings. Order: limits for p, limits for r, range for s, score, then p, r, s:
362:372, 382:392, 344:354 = 2.1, 6.4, 6.74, 7.9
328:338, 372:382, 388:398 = 0.4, 8.9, 5.84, 7.2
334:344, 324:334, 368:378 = 0.3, 8.4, 9.03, 5.9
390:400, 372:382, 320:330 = 2.1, 7.5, 5.84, 9.2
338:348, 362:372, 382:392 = 0.6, 8.1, 6.36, 6.7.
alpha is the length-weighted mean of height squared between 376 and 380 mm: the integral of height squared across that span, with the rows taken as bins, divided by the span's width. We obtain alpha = 32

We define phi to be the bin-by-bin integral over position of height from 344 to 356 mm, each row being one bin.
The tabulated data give 94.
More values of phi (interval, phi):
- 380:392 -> 80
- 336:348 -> 98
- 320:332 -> 110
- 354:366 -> 85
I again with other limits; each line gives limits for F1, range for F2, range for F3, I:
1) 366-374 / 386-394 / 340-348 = 0.110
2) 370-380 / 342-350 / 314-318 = 0.085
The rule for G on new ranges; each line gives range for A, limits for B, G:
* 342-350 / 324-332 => 1.1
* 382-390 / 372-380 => 0.9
